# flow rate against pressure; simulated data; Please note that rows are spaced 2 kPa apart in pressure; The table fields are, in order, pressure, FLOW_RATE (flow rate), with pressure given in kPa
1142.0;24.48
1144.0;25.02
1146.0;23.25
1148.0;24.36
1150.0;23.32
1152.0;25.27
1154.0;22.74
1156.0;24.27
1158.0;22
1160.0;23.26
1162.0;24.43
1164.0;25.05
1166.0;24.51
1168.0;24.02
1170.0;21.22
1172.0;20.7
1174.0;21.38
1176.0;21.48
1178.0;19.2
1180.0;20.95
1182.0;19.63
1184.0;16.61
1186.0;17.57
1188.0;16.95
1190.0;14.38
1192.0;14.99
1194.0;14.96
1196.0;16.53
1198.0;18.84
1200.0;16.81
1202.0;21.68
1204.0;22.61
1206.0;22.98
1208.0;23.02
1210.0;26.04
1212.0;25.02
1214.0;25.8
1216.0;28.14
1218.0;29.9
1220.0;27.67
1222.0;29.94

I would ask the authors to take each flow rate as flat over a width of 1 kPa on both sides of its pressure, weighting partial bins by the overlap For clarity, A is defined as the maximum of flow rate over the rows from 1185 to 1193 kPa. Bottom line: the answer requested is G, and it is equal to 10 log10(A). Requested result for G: 12.4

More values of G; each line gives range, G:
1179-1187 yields 13.2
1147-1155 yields 14.0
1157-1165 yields 14.0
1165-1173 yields 13.9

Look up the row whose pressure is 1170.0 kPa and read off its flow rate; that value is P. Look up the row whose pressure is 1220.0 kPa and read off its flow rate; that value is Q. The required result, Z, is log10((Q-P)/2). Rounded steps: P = 21.22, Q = 27.67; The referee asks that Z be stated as 0.51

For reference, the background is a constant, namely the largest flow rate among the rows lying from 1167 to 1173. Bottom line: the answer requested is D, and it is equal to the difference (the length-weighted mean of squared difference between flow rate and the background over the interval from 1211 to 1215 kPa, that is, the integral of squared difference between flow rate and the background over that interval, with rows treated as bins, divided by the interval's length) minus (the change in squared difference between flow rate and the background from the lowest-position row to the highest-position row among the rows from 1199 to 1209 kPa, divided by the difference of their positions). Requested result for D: 8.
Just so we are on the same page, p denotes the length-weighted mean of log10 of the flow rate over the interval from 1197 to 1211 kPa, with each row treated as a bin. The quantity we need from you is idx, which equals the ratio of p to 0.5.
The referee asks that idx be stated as 2.67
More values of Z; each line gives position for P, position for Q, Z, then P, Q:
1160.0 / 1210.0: 0.14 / 23.26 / 26.04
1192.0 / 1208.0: 0.60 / 14.99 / 23.02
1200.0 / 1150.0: 0.51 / 16.81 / 23.32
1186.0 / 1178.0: -0.09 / 17.57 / 19.2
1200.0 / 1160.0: 0.51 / 16.81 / 23.26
